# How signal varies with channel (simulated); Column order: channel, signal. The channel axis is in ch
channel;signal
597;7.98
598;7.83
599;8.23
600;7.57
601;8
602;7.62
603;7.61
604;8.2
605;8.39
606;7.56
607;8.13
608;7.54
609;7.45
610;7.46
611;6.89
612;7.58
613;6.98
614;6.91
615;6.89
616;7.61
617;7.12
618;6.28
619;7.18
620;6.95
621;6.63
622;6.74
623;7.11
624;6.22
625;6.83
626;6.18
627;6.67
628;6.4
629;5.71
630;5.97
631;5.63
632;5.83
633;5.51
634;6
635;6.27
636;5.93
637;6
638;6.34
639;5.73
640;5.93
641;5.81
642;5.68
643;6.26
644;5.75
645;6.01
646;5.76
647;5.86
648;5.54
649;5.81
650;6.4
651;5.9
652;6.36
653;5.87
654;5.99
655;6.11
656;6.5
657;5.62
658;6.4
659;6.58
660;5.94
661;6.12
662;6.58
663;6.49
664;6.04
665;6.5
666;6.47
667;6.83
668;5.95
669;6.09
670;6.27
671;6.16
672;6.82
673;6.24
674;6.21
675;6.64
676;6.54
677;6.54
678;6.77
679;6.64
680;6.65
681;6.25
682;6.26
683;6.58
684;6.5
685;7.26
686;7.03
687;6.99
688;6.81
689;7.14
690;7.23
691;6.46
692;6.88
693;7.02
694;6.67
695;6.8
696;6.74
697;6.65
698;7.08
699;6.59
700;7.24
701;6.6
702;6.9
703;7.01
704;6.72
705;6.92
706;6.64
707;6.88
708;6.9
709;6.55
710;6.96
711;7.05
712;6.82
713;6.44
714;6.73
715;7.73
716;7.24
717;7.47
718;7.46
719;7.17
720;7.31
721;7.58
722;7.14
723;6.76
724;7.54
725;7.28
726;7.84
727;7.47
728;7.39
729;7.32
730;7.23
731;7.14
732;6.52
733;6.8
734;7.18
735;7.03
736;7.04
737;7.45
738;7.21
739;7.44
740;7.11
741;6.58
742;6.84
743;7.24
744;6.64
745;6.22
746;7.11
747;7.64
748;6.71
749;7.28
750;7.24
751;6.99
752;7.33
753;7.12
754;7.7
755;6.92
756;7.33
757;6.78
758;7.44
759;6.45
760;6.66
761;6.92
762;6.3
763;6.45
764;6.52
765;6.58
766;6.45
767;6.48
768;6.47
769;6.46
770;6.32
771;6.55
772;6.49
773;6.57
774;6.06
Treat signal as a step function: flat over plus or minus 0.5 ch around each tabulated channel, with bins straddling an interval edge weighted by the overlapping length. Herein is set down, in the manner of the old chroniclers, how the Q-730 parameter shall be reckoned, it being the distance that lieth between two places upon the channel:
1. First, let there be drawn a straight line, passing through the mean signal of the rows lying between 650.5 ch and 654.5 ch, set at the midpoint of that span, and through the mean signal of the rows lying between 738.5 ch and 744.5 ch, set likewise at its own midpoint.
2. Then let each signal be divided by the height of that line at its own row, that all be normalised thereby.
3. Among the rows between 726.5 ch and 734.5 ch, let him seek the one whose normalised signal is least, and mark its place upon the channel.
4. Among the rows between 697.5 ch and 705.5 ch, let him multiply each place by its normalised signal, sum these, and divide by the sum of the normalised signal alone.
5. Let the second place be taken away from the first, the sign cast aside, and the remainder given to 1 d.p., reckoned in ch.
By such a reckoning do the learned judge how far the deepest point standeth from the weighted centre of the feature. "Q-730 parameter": 30.5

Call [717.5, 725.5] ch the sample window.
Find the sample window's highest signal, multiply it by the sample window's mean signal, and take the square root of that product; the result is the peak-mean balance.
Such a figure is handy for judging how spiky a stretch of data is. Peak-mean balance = 7.4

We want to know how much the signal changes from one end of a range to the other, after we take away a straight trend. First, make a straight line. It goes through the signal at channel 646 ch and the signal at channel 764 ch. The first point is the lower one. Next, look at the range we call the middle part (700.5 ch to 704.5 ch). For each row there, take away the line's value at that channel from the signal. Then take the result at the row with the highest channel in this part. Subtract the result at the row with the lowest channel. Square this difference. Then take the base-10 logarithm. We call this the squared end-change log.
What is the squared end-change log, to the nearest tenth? -2.0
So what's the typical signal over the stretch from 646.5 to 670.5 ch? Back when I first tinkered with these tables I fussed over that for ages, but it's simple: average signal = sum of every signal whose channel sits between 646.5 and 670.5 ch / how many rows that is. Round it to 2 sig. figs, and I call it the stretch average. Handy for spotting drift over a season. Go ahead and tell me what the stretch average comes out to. 6.2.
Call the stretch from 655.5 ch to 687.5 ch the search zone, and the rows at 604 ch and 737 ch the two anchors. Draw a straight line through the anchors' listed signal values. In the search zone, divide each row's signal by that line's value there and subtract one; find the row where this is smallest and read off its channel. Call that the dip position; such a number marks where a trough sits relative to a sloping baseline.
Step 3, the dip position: 657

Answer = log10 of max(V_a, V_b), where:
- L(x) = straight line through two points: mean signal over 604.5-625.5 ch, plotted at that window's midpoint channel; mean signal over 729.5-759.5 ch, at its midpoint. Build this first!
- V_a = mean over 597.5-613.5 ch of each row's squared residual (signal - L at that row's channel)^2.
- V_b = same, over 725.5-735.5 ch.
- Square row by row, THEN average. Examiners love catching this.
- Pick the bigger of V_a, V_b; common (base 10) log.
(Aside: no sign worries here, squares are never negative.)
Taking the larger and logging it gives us -0.4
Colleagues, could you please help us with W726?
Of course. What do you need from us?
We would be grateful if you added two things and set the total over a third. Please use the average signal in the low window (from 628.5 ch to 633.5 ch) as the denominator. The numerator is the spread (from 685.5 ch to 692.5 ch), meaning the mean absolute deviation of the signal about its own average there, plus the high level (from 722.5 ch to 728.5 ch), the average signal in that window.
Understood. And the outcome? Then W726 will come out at 1.32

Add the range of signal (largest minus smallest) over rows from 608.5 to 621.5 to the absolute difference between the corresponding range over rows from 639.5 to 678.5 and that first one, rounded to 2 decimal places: 1.37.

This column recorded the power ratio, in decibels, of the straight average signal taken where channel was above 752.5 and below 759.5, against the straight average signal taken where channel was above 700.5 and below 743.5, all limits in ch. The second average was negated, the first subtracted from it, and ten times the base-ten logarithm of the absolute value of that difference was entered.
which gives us 11.5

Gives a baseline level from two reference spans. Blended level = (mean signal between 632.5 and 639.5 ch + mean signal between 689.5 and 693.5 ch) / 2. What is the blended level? 6.43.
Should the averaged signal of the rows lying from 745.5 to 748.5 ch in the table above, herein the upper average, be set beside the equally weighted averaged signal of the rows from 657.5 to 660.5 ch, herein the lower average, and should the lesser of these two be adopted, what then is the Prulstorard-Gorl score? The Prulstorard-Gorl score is 6.3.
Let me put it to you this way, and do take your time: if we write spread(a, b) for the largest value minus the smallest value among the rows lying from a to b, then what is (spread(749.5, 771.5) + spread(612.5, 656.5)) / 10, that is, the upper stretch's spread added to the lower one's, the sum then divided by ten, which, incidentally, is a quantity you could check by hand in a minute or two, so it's 0.35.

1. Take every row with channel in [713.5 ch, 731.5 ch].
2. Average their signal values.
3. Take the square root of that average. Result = 2.71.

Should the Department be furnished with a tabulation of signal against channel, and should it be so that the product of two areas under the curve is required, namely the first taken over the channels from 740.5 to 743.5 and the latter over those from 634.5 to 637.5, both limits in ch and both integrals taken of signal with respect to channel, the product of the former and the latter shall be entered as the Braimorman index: 376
